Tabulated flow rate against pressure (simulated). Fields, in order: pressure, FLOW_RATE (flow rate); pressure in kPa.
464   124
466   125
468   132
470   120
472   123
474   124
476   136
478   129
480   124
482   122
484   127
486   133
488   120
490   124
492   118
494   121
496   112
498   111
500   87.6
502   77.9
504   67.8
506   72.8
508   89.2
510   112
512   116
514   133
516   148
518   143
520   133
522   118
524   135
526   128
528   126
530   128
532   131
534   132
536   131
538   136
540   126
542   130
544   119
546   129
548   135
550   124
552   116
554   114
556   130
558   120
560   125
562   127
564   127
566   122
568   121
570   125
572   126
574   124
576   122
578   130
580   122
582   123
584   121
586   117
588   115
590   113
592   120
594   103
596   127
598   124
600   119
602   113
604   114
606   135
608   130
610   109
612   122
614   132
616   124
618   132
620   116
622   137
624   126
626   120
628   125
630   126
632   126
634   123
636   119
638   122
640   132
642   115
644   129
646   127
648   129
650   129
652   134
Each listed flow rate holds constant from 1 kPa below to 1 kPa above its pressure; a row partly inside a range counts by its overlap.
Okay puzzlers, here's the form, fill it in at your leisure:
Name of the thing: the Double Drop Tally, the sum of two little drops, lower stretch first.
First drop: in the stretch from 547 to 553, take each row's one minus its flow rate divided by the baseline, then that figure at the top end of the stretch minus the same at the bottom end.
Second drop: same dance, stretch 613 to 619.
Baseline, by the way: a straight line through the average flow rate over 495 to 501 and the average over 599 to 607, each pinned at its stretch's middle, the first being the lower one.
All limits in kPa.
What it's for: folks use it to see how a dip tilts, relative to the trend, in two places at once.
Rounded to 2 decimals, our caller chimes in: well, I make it 0.18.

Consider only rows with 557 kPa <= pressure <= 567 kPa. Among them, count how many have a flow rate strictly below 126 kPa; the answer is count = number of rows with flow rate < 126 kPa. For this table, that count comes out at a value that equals 3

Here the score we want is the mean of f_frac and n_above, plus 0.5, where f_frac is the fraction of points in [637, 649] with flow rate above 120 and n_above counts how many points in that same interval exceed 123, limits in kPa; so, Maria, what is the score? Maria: 2.9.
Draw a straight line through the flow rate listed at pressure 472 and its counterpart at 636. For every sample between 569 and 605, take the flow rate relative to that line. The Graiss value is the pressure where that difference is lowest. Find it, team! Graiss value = 594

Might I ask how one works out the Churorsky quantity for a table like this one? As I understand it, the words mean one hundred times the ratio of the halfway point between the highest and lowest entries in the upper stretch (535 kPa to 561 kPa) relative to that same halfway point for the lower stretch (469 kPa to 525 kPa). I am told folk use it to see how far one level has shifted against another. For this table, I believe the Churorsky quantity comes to 116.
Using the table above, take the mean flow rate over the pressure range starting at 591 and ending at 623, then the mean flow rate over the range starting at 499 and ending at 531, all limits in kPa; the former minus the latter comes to 8.9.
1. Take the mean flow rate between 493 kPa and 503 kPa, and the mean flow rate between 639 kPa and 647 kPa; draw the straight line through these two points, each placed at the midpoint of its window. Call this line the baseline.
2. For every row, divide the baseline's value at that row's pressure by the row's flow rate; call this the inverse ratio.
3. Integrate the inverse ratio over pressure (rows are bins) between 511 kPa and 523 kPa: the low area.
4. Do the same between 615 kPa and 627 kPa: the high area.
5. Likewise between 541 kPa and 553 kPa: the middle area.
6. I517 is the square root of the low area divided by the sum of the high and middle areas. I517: 0.66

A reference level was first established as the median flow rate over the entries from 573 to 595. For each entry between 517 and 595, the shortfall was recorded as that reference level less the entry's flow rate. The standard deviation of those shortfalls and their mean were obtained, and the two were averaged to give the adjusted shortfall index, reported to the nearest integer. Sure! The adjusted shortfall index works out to 2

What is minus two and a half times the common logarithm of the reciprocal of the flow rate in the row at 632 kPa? 5.25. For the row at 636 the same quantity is 5.19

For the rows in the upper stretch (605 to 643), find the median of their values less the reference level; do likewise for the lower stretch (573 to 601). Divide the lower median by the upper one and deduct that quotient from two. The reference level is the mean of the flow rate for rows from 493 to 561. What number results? 1.6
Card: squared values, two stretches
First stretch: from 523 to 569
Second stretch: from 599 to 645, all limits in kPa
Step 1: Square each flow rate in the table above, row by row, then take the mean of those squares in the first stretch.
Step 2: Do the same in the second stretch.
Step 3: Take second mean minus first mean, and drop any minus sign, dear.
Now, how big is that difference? 699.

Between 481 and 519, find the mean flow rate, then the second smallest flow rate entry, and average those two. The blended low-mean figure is 93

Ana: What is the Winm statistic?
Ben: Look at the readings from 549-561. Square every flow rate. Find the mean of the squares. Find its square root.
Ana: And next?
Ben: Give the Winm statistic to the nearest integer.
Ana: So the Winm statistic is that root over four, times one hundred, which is 3041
